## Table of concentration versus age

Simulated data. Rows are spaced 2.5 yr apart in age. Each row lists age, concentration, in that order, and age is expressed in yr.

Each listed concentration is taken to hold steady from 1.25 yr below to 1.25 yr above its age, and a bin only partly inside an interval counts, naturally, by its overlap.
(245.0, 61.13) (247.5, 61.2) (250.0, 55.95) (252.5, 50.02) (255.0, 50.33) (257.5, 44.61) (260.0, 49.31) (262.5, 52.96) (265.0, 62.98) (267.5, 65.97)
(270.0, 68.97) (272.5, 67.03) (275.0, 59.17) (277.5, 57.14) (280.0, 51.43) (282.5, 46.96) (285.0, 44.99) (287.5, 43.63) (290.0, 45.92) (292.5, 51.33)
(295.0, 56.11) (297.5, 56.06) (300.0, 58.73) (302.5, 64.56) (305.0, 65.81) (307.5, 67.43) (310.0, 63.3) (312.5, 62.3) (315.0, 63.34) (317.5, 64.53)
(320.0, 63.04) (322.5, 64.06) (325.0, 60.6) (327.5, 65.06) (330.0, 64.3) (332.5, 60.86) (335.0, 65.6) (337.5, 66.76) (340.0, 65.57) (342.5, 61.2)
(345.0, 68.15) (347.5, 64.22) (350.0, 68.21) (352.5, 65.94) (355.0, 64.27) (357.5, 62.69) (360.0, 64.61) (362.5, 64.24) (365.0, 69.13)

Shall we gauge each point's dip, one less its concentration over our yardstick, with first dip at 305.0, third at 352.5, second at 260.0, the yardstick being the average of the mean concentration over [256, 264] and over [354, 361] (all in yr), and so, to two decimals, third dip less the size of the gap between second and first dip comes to -0.46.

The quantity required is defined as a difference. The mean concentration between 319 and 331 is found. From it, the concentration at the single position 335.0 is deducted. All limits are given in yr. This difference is -2.2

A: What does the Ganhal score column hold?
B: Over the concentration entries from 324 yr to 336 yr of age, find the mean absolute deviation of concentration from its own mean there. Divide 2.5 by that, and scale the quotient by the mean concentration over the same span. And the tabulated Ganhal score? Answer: 77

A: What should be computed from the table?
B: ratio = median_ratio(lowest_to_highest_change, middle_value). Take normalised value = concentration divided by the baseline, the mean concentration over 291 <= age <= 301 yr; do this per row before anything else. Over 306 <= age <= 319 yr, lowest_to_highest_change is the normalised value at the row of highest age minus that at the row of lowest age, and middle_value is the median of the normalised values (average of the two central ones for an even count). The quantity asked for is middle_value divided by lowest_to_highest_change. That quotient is -22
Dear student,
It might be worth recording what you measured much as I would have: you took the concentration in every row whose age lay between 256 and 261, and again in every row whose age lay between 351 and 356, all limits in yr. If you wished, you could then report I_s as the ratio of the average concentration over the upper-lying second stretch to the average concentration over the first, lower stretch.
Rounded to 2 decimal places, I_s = 1.39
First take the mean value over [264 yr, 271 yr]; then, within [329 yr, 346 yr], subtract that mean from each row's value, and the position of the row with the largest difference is 345.0 yr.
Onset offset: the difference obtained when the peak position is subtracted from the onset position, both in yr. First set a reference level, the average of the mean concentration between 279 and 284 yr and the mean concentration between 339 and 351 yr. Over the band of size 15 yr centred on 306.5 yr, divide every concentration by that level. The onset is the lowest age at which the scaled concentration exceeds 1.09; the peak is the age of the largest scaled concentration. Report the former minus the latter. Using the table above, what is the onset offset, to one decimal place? -5.0 yr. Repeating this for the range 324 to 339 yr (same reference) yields -10.0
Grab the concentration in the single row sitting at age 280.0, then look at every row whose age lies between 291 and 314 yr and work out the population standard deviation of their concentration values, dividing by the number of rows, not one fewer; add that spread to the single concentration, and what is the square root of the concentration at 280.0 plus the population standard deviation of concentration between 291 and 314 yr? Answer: 7.52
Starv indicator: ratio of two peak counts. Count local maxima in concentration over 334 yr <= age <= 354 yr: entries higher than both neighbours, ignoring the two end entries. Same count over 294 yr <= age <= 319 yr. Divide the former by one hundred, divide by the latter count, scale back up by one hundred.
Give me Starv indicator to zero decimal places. 3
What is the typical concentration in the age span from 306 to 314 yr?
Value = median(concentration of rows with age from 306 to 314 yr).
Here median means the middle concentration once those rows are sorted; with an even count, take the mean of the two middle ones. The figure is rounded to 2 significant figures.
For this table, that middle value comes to 63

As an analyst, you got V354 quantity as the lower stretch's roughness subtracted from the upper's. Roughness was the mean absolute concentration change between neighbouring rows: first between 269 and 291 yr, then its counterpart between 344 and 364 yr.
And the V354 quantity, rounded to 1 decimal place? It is -1.2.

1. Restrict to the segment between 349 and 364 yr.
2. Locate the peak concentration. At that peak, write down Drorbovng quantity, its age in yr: 350.0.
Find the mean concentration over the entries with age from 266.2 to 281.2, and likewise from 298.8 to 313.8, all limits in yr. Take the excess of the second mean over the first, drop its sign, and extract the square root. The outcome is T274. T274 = 1.4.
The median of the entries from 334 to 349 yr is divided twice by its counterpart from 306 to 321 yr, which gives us 0.016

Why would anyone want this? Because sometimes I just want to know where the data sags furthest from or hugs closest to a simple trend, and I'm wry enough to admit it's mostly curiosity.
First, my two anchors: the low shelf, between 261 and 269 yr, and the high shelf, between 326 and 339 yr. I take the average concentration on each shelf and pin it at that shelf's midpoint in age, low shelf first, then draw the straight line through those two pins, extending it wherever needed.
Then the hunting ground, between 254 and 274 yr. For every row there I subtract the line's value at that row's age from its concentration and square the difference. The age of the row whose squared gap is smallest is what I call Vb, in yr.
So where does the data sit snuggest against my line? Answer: 265.0 yr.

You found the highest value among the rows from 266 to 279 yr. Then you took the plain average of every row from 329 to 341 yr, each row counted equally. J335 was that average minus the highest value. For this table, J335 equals -4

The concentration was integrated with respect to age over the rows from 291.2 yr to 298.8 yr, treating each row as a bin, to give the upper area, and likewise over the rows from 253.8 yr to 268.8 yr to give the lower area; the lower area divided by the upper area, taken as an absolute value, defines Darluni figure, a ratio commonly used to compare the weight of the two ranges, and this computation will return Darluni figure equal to 2.0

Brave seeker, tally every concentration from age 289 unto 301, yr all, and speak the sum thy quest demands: 268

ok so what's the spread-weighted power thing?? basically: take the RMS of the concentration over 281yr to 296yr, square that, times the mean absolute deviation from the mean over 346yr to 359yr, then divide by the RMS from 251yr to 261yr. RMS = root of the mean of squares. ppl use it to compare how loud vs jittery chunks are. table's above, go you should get 77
